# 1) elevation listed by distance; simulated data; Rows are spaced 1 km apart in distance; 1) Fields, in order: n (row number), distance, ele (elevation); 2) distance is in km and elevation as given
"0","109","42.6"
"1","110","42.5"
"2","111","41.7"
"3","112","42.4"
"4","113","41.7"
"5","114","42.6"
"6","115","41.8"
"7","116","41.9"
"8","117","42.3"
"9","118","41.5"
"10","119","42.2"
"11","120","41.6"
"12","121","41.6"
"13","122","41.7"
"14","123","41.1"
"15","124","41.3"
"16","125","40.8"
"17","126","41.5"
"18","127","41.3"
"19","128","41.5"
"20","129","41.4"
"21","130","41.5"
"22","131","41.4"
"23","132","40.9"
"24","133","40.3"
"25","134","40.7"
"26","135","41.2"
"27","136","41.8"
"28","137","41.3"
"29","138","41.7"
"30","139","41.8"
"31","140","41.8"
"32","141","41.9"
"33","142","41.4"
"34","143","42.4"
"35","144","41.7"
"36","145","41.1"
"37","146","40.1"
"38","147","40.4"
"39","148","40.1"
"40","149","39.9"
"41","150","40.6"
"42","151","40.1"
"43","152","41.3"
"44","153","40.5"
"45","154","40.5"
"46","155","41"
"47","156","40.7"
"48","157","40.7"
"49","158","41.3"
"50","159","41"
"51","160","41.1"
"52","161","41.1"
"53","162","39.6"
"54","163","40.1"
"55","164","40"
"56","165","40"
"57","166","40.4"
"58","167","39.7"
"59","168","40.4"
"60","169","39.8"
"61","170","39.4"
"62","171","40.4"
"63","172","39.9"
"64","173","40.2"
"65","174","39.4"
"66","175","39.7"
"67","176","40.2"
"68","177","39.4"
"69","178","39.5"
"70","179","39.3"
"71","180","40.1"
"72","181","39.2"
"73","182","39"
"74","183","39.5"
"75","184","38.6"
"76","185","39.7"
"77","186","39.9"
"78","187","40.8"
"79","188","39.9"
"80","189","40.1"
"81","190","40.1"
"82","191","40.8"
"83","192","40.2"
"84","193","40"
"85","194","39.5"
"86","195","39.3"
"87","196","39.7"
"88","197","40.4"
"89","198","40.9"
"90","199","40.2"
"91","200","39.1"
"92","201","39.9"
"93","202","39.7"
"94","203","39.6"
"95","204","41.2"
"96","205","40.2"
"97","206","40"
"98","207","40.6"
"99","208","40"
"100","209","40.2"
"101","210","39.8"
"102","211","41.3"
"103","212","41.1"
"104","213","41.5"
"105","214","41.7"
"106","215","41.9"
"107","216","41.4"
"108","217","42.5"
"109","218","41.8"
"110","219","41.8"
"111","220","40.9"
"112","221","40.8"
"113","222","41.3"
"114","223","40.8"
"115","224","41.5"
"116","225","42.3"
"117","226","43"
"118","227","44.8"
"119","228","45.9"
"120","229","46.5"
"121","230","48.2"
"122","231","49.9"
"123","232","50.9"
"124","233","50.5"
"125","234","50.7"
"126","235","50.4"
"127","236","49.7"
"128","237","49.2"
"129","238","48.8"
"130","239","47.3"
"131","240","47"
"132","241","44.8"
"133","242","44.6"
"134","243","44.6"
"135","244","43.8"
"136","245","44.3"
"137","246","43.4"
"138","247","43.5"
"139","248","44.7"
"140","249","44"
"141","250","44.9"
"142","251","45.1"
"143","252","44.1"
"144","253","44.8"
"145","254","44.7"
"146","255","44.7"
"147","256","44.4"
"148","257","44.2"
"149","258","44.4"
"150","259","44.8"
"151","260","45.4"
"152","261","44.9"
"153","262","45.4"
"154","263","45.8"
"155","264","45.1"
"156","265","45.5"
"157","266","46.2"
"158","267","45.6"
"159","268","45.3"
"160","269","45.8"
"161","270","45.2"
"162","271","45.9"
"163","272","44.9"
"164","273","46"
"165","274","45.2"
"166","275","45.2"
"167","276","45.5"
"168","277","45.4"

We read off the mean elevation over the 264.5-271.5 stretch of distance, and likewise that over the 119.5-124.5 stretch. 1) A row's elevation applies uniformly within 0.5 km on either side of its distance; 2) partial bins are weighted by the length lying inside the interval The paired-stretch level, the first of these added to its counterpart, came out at 87.1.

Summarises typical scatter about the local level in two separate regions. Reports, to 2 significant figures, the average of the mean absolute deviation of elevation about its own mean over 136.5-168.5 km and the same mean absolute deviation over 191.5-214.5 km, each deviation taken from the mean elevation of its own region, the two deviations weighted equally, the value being 0.59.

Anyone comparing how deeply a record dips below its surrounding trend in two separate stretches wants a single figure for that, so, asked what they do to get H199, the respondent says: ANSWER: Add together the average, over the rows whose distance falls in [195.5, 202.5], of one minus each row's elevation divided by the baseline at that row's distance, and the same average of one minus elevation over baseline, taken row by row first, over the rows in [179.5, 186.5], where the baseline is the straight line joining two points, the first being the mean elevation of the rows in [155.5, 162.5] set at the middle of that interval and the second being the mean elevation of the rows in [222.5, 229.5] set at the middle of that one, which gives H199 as 0.11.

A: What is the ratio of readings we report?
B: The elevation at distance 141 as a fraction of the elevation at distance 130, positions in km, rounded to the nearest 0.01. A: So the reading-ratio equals 1.01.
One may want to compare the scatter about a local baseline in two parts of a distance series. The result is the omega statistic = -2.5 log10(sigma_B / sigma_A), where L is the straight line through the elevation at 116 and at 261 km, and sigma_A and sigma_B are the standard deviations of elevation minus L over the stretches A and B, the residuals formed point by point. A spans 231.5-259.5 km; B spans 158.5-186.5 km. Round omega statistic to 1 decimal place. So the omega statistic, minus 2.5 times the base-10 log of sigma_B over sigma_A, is 1.4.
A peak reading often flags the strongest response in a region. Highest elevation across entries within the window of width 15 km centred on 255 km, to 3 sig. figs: 45.4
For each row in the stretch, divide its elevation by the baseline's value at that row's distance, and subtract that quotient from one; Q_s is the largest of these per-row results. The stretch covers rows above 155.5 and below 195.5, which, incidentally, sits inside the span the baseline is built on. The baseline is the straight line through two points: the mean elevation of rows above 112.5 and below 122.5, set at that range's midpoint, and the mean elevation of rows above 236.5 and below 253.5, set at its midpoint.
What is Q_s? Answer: 0.115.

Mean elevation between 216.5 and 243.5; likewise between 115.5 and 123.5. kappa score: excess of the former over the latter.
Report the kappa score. 4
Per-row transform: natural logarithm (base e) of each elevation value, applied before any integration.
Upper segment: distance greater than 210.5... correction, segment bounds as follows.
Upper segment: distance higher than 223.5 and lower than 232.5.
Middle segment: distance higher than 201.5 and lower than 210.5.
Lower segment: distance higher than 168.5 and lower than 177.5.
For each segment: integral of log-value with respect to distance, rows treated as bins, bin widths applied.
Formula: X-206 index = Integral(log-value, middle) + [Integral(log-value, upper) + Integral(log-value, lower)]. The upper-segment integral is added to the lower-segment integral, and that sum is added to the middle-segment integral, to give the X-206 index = 101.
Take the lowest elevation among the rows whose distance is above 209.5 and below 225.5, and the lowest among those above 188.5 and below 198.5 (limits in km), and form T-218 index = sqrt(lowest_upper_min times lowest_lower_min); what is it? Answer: 39.5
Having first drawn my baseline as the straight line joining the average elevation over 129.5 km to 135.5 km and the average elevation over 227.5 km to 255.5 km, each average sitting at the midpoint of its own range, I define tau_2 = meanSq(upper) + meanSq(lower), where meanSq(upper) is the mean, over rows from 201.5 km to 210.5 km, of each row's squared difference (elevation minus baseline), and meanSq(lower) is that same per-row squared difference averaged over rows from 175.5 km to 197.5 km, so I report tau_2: 37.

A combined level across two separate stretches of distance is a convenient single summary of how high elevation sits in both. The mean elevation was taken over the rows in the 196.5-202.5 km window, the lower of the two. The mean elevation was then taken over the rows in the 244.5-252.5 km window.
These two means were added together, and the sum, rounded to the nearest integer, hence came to 84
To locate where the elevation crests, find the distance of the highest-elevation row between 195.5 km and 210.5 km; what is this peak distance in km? 204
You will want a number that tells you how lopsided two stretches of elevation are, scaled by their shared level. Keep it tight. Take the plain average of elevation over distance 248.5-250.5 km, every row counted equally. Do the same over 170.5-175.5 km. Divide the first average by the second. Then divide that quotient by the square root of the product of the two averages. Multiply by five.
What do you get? 0.1322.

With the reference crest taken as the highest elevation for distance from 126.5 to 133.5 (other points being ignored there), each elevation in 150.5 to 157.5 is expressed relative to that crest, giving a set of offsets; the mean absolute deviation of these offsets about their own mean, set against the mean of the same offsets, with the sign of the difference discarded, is 1.1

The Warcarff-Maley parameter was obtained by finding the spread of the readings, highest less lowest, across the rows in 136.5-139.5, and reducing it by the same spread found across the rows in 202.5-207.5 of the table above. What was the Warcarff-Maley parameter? -1.1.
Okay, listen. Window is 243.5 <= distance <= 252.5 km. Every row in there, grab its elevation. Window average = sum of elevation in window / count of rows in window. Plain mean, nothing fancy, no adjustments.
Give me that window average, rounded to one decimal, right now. 44.2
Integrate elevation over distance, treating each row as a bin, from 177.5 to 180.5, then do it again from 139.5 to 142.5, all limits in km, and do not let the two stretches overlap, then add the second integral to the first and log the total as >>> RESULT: 244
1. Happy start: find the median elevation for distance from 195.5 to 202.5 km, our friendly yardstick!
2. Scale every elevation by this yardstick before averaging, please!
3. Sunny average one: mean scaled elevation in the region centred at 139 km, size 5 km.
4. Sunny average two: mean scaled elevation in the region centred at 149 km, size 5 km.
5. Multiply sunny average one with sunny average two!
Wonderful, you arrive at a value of 1.05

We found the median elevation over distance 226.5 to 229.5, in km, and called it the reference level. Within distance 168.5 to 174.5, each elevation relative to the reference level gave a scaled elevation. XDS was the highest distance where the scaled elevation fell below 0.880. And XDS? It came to 174 km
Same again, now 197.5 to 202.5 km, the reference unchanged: 202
